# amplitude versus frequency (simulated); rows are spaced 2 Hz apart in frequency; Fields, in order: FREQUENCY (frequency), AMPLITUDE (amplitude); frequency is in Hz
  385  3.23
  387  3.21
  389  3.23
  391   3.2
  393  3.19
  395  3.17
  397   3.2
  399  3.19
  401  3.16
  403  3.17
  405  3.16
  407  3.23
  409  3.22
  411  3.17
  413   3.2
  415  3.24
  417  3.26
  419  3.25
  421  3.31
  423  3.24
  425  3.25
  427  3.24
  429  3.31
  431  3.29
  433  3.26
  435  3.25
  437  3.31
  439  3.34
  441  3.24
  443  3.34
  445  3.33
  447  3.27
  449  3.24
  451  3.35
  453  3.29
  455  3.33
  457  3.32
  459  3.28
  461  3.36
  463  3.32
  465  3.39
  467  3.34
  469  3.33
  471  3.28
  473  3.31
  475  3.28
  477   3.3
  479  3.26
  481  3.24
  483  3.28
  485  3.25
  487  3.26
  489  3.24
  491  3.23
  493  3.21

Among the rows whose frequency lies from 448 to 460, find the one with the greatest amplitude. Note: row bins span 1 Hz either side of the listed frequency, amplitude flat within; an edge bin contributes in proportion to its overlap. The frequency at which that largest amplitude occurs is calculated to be 451 Hz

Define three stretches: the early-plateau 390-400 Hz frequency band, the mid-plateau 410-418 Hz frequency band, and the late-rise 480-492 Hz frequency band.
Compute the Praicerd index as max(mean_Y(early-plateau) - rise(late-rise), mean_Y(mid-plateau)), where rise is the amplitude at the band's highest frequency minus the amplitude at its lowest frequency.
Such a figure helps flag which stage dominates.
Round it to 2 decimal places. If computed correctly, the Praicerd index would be 3.22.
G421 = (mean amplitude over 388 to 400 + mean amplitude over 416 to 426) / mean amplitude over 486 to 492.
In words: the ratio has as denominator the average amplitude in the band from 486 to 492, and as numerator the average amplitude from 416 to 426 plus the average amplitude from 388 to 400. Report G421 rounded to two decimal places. 1.99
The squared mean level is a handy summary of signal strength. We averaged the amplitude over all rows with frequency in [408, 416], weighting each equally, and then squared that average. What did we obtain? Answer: 10.3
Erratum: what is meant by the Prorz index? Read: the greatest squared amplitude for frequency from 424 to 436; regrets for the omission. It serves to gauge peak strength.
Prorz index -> 11.0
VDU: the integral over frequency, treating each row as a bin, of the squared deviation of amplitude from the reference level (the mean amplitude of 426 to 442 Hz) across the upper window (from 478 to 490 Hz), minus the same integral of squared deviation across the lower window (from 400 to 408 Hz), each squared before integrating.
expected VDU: -0.077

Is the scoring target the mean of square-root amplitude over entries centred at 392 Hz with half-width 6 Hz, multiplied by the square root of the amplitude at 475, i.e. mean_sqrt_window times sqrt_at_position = 3.24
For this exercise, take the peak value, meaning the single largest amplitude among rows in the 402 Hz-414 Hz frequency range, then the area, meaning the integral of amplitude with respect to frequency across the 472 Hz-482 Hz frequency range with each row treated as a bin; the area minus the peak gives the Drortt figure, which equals 30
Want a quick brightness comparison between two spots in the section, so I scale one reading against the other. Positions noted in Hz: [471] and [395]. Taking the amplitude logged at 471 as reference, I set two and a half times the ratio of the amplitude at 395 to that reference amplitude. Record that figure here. 2.42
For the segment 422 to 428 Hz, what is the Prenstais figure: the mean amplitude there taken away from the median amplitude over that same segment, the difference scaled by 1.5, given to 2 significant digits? -0.0050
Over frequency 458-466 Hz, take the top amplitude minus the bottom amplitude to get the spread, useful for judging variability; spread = 0.11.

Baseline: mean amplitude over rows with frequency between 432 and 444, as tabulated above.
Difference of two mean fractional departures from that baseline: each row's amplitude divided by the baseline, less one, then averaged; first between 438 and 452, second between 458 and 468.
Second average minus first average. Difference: 0.01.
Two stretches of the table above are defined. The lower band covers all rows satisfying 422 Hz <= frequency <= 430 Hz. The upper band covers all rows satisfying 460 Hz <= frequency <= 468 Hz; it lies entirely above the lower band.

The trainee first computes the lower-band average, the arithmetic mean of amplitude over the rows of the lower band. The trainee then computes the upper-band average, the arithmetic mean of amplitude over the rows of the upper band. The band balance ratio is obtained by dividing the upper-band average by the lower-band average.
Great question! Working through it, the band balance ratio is 1.03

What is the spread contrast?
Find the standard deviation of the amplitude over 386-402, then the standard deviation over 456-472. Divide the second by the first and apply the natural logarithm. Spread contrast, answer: 0.53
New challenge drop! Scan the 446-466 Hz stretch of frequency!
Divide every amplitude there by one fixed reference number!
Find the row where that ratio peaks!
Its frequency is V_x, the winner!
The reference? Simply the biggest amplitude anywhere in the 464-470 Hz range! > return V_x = 465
